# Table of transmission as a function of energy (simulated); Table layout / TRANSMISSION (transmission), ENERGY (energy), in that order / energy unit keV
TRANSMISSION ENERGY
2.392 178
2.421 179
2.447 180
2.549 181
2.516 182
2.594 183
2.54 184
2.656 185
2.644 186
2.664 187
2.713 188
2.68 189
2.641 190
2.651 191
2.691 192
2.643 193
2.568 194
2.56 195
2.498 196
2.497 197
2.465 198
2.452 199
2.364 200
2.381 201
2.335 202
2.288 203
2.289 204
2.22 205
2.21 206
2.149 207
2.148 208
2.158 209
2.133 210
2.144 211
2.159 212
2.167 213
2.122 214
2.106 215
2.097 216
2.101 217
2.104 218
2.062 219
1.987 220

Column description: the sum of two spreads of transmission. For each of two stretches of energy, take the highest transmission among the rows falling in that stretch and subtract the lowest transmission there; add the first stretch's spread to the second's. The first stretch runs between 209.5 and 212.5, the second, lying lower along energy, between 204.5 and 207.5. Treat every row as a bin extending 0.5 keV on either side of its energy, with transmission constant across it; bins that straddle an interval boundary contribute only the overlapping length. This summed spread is 0.097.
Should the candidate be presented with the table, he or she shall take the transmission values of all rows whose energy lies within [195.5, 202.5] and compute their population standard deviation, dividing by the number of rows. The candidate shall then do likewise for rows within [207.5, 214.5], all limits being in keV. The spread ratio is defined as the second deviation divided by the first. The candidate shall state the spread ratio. 0.24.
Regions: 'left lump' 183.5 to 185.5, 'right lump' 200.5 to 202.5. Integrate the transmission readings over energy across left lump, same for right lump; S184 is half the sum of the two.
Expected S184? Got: 4.96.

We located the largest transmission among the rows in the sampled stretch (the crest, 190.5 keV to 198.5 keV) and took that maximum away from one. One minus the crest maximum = -1.69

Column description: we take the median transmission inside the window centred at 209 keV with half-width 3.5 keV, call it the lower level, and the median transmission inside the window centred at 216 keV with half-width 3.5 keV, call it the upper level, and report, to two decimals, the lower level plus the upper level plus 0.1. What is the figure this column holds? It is 4.35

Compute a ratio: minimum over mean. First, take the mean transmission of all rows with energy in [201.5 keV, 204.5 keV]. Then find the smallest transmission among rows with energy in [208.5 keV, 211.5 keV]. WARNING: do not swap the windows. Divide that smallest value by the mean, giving 0.93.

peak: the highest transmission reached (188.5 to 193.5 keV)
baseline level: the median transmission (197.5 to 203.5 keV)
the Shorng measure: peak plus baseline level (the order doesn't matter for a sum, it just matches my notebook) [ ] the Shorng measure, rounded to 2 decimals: 5.06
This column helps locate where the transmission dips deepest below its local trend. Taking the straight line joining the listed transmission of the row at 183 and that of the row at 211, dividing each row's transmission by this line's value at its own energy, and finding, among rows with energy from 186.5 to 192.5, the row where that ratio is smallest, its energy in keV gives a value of 187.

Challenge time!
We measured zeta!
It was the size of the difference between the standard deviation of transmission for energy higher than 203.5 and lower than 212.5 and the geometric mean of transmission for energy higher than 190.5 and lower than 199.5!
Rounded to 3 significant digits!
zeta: 2.51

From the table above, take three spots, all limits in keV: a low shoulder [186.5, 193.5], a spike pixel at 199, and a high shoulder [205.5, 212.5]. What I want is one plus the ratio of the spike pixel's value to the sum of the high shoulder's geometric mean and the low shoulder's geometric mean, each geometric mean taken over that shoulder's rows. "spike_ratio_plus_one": 1.51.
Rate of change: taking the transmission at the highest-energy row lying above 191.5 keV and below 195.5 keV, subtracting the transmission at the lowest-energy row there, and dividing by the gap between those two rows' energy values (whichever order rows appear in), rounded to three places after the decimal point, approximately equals -0.044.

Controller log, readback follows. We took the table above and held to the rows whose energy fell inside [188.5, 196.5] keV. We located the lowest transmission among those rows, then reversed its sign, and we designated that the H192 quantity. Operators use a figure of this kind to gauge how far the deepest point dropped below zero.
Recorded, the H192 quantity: -2.50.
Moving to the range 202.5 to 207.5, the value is -2.15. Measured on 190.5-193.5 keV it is -2.64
